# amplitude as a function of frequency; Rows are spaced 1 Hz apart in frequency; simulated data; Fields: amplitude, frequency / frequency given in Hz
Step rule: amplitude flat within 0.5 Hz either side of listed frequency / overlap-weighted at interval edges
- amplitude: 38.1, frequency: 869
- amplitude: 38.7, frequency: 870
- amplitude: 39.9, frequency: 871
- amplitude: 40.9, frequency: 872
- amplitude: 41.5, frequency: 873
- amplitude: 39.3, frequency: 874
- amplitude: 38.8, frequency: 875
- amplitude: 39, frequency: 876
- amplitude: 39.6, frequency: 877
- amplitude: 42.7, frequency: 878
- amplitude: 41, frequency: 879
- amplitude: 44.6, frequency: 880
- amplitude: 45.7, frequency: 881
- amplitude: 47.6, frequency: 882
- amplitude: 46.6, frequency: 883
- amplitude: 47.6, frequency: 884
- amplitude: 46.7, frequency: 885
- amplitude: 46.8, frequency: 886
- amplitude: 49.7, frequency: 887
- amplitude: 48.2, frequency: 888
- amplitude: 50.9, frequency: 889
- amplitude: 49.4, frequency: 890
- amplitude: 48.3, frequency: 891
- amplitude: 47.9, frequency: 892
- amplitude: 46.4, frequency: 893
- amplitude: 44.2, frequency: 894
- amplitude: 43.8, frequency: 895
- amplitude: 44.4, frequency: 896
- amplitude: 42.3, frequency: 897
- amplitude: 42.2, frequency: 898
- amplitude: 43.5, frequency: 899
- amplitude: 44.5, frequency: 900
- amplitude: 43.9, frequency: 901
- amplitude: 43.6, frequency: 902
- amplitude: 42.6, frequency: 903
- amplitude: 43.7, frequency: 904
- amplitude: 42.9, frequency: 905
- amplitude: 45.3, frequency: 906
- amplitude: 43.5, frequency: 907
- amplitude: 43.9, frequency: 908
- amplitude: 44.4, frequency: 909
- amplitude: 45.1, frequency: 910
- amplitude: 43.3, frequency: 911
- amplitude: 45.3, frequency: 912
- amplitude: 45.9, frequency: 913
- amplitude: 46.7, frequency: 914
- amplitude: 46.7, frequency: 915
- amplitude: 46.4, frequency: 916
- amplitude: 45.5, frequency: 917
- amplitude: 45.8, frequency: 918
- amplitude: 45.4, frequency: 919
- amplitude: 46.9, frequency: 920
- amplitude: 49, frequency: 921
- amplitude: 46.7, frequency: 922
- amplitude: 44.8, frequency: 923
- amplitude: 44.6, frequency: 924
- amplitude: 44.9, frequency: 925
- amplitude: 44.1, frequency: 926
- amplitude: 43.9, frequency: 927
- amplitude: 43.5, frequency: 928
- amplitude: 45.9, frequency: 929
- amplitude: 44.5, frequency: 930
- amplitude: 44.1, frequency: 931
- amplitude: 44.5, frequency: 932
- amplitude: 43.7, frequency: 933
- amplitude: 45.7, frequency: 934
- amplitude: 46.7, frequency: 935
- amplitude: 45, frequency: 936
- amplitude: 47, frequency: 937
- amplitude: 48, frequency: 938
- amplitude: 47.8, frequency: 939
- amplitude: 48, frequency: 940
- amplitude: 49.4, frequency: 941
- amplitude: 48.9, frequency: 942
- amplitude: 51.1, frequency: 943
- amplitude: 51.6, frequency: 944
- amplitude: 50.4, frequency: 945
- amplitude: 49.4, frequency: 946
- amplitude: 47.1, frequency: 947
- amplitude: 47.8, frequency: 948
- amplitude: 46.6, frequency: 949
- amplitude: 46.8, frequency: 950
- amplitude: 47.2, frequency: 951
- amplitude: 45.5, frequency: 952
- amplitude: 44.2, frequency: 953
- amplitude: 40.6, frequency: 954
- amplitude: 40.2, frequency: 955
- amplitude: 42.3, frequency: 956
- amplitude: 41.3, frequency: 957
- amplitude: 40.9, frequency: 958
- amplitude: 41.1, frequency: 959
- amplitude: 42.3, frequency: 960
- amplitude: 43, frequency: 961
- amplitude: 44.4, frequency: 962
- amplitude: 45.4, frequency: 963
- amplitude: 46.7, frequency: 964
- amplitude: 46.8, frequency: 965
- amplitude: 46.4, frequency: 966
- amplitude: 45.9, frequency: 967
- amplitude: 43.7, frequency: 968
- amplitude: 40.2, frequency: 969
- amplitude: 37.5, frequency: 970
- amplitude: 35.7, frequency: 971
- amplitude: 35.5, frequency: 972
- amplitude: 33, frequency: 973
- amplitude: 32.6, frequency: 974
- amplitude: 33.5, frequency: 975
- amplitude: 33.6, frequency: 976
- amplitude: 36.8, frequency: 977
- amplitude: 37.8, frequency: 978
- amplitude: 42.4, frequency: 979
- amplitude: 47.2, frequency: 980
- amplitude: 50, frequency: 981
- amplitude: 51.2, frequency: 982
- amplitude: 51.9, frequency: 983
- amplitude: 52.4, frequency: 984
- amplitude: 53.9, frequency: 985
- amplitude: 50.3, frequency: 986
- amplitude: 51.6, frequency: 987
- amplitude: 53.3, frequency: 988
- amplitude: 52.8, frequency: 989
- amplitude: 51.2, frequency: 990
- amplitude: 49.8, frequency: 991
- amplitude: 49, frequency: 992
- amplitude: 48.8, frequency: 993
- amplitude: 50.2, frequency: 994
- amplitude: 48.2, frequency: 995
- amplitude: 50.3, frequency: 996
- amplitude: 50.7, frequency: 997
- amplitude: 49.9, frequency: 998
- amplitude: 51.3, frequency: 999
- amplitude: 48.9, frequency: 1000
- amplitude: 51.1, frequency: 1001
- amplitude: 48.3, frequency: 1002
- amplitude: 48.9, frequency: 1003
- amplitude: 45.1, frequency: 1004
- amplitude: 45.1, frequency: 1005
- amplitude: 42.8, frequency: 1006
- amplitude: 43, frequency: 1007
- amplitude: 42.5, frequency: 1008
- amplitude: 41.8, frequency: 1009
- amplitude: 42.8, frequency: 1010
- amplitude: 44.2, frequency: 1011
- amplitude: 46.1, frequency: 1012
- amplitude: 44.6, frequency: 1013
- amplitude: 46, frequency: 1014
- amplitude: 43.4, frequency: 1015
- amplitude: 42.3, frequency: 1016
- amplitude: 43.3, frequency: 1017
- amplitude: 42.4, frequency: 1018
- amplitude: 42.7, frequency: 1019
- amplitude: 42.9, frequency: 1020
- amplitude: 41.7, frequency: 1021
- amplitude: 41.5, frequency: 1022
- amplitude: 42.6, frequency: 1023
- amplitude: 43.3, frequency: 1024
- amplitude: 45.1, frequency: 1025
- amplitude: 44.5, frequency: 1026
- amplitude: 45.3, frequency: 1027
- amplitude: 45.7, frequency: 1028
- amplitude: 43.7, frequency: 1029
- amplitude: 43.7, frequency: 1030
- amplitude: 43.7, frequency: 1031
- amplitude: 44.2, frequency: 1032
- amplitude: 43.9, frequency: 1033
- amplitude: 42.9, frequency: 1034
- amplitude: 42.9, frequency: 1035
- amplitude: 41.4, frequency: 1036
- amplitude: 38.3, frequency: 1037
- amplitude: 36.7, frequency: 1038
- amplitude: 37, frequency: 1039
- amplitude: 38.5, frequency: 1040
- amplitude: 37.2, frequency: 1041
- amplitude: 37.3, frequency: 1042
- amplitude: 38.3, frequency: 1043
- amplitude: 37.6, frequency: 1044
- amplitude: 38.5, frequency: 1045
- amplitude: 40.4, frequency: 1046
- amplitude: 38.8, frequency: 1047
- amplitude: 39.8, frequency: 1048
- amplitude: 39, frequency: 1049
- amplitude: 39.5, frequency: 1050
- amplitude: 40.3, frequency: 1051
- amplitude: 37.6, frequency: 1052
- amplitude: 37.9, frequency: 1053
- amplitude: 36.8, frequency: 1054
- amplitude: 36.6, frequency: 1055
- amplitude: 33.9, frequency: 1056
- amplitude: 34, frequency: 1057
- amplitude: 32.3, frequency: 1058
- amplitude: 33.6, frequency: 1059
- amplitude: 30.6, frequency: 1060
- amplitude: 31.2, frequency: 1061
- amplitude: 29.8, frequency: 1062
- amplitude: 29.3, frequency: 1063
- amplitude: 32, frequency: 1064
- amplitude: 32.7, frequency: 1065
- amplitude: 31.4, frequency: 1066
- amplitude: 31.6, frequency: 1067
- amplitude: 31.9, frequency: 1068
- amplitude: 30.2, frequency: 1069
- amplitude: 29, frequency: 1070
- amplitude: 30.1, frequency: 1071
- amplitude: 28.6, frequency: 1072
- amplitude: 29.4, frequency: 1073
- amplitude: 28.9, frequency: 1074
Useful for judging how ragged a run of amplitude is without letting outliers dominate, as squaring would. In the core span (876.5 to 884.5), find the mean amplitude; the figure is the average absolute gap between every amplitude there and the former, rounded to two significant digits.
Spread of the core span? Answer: 2.5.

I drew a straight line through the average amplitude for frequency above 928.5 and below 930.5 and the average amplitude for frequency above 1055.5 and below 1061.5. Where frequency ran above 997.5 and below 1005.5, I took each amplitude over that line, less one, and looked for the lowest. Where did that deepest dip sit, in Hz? 1004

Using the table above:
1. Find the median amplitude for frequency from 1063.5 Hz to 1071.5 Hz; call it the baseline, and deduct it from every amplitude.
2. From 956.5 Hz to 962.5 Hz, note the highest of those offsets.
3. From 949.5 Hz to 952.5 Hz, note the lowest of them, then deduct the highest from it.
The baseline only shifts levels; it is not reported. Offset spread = 1.1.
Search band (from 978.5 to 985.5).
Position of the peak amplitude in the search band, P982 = 985 Hz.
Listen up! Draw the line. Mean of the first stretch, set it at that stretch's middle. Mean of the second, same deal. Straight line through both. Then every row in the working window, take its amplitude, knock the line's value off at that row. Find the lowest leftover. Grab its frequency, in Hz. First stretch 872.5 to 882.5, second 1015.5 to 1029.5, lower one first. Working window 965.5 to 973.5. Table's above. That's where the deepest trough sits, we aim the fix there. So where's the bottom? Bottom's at 973 Hz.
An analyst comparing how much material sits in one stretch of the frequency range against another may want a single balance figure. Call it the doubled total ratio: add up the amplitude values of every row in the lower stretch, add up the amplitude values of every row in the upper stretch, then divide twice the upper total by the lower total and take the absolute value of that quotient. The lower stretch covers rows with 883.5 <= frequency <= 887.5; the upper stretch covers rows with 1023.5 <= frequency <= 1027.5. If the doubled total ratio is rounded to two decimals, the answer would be 1.87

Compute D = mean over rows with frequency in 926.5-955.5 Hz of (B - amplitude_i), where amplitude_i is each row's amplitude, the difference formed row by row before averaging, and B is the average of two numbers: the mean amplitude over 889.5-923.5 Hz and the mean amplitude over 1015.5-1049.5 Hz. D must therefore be -3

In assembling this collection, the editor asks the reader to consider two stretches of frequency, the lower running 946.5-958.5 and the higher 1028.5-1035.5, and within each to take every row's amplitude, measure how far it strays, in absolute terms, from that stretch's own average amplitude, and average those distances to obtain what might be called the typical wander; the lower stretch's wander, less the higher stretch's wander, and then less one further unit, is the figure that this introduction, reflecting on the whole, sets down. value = 1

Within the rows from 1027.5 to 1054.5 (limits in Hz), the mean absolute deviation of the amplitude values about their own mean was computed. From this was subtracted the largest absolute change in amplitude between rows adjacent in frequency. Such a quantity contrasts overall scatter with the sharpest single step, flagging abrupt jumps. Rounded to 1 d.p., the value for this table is -0.7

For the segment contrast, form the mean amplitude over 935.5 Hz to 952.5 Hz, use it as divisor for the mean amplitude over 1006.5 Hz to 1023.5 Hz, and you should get 0.90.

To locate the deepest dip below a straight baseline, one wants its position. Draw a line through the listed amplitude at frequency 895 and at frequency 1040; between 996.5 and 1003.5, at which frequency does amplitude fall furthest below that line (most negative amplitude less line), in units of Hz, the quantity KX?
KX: 1002 Hz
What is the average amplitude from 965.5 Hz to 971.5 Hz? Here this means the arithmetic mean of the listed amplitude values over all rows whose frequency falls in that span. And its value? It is 42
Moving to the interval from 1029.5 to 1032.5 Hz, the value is 44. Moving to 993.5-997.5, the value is 50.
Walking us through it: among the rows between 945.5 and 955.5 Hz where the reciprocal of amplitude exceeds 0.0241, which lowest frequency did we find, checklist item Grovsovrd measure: 954 Hz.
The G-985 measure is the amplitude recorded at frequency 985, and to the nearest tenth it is 53.9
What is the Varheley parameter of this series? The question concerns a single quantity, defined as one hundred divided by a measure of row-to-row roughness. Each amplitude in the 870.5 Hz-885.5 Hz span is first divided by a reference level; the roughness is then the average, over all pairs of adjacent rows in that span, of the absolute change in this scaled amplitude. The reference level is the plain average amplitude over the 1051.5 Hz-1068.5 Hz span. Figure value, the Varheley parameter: 2391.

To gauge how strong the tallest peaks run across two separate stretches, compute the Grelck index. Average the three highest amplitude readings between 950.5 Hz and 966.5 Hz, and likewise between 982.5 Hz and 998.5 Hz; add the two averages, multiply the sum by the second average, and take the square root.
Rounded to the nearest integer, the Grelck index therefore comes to 73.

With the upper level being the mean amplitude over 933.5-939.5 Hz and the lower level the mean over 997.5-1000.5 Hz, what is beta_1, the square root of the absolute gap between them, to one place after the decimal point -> 1.8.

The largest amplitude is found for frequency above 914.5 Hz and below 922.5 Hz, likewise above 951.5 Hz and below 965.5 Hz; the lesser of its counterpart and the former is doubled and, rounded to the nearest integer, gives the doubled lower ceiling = 94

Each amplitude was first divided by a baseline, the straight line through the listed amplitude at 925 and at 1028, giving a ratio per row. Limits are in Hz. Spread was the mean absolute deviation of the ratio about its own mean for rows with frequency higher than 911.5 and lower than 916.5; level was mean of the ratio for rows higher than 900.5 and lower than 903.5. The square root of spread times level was 0.101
